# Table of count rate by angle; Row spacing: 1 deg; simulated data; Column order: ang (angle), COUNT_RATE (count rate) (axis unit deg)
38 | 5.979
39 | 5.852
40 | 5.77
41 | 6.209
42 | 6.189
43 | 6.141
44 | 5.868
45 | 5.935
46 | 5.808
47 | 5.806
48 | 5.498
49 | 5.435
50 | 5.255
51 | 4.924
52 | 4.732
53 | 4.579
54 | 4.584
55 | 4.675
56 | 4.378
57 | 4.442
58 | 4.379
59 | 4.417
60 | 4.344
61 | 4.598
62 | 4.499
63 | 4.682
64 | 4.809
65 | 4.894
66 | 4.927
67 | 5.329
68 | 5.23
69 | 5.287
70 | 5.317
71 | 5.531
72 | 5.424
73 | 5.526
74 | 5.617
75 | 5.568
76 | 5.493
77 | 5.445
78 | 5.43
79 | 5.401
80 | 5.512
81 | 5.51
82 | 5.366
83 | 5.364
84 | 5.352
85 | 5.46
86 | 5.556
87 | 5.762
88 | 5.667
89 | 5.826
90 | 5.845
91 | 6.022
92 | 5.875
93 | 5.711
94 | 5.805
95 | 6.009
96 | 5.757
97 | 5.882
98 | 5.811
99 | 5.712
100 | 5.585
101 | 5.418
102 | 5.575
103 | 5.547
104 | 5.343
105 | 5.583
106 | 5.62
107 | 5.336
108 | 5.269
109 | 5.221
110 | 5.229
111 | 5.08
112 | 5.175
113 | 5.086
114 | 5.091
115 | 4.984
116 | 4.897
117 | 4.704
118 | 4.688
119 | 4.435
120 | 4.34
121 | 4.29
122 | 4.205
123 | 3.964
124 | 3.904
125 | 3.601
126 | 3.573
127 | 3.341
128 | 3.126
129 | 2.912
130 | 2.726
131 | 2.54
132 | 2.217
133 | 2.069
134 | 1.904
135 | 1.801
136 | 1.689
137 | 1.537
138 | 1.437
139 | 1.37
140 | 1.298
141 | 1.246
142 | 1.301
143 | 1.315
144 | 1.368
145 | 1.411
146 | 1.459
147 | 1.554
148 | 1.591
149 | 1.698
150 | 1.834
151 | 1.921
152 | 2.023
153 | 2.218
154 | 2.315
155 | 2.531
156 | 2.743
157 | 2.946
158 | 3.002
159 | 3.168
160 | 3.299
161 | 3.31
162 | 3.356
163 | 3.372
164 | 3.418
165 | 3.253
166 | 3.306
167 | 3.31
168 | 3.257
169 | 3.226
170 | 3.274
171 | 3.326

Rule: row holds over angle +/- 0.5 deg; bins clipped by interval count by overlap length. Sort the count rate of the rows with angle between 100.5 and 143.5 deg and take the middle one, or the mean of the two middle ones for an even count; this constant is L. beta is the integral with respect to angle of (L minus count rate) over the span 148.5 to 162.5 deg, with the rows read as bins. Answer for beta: 23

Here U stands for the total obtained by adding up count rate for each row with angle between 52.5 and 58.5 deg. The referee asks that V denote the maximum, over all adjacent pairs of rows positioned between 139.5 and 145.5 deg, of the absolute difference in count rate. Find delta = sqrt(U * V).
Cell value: 1.2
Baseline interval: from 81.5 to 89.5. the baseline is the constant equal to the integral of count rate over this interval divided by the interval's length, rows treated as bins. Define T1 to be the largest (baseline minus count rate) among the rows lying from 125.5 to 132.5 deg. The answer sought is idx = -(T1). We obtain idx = -3.3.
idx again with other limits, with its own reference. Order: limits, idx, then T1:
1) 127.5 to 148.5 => -4.3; 4.3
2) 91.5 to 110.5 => -0.3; 0.3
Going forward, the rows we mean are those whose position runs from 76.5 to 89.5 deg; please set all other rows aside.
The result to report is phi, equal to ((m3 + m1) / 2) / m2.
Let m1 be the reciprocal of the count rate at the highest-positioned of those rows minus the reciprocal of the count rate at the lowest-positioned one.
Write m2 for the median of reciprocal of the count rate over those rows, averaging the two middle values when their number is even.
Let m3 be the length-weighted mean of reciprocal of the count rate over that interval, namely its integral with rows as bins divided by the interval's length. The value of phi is 0.46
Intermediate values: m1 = -0.01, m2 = 0.18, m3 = 0.18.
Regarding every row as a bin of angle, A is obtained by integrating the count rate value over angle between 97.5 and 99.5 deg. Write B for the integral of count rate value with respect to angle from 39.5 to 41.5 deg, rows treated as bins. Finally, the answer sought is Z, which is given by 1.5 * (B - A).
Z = 0.7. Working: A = 12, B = 12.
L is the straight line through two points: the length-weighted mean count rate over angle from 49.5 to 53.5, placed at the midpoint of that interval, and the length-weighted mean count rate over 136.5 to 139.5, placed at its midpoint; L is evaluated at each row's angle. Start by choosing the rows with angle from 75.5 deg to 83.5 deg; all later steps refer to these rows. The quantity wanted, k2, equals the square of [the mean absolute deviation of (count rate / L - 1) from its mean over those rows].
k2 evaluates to 0.0009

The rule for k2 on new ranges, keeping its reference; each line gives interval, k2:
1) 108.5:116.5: 0.0014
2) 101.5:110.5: 0.0015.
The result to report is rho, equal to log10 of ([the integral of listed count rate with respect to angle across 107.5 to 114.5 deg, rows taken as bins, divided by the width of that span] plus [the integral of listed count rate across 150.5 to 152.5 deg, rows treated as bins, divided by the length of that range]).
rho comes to 0.85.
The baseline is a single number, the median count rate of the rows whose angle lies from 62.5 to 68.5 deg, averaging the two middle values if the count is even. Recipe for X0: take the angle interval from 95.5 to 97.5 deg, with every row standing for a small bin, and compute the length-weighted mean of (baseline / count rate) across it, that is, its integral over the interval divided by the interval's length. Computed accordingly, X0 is 0.84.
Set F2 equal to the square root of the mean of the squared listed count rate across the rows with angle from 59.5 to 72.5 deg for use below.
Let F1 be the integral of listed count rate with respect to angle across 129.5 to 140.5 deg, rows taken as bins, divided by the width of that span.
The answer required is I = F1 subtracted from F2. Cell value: 3.1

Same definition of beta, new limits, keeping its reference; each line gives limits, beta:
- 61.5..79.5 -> -19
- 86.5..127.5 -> -38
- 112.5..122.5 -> -5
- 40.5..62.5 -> -20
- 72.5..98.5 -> -37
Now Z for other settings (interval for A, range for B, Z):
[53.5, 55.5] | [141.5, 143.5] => -10.0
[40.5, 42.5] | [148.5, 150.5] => -13.3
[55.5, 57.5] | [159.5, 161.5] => -3.3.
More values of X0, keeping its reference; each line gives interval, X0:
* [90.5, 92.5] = 0.83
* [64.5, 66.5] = 1.00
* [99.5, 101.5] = 0.89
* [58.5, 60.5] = 1.12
